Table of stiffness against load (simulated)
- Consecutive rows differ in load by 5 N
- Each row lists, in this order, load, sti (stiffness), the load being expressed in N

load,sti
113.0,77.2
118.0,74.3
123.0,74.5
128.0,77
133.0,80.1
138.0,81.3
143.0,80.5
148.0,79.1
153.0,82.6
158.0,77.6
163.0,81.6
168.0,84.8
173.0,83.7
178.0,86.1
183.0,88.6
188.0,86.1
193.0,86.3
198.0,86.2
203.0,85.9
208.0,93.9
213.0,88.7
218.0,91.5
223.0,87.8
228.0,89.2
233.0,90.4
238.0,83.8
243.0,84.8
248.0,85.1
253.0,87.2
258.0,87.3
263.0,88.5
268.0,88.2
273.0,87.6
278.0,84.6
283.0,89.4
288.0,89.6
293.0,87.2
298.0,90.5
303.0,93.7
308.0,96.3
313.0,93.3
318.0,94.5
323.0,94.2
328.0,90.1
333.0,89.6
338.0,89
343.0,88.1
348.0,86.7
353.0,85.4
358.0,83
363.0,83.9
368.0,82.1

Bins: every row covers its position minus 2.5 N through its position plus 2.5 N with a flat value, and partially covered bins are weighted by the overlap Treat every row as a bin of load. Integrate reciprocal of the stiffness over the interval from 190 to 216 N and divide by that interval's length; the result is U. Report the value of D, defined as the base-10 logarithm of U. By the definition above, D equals -1.95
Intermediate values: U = 0.0113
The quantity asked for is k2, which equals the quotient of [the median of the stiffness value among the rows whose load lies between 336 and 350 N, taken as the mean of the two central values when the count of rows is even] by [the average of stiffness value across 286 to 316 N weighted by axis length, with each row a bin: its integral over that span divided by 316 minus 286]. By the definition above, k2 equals 0.96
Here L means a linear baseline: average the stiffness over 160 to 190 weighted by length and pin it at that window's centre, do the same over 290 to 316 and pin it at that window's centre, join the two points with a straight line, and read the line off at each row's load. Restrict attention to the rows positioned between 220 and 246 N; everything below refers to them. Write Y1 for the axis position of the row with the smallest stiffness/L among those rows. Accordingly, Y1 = 238.0 N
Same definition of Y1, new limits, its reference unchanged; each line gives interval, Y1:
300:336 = 333.0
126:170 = 158.0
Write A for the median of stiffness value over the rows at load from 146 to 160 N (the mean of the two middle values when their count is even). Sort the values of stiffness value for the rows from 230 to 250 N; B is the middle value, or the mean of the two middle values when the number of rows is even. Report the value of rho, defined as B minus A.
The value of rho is 6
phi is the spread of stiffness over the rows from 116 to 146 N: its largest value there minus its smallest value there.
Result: 7.0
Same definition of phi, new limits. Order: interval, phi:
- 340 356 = 2.7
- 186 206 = 0.4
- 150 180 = 8.5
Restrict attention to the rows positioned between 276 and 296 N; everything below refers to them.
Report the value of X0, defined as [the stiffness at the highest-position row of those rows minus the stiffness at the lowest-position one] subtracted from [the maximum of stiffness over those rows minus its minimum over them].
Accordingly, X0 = 2.4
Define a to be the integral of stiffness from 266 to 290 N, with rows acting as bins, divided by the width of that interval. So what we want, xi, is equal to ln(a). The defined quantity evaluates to 4.475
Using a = 87.8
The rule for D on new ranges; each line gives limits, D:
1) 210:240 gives -1.95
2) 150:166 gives -1.91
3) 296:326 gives -1.97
